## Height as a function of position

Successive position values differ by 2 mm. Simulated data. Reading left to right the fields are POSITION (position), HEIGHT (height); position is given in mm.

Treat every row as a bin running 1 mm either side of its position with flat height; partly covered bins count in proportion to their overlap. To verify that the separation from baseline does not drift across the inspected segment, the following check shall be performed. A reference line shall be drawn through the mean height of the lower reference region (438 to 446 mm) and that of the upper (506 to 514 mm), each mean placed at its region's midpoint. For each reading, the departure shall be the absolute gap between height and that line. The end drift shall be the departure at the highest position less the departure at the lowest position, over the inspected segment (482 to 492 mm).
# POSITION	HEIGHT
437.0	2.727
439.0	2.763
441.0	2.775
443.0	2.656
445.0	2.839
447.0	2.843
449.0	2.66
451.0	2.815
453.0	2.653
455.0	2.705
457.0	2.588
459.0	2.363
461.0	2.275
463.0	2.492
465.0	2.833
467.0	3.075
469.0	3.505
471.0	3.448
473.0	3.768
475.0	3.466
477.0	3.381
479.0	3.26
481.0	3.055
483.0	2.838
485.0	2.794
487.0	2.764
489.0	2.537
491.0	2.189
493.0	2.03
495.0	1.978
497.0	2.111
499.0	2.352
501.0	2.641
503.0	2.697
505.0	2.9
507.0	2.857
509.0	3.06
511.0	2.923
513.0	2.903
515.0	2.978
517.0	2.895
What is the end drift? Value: 0.7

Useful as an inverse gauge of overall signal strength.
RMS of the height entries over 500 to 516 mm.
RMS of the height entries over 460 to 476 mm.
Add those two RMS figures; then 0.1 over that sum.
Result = 0.017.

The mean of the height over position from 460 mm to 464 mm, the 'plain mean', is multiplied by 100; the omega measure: 238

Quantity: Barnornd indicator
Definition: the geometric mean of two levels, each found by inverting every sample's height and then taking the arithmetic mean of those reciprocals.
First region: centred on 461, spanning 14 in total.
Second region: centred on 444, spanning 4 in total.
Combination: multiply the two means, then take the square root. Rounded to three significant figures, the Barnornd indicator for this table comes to 0.375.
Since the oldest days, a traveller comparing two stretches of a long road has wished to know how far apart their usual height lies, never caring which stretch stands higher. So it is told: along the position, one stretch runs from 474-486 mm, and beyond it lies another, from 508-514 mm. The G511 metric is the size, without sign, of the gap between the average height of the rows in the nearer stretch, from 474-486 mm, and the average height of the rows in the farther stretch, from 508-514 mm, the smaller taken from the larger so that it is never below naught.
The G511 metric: 0.17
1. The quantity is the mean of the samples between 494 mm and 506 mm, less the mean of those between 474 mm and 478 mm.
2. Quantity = -0.98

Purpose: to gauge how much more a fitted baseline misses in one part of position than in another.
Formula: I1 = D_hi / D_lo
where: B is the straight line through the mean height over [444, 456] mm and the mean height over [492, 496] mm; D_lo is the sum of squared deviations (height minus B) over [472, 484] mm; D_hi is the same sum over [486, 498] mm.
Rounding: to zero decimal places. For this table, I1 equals 0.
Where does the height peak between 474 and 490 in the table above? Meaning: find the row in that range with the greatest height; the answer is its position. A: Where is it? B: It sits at 475.0 mm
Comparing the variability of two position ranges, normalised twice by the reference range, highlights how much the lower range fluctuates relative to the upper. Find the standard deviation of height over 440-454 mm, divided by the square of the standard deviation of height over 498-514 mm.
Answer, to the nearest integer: 2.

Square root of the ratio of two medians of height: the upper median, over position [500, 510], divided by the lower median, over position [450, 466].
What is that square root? 1.04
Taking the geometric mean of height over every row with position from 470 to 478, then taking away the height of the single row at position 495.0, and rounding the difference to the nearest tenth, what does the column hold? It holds 1.5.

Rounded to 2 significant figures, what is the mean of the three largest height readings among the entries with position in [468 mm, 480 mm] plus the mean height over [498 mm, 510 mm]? 6.3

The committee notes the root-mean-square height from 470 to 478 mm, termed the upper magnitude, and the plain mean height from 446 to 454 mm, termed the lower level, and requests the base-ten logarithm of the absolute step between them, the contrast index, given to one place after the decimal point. -0.1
